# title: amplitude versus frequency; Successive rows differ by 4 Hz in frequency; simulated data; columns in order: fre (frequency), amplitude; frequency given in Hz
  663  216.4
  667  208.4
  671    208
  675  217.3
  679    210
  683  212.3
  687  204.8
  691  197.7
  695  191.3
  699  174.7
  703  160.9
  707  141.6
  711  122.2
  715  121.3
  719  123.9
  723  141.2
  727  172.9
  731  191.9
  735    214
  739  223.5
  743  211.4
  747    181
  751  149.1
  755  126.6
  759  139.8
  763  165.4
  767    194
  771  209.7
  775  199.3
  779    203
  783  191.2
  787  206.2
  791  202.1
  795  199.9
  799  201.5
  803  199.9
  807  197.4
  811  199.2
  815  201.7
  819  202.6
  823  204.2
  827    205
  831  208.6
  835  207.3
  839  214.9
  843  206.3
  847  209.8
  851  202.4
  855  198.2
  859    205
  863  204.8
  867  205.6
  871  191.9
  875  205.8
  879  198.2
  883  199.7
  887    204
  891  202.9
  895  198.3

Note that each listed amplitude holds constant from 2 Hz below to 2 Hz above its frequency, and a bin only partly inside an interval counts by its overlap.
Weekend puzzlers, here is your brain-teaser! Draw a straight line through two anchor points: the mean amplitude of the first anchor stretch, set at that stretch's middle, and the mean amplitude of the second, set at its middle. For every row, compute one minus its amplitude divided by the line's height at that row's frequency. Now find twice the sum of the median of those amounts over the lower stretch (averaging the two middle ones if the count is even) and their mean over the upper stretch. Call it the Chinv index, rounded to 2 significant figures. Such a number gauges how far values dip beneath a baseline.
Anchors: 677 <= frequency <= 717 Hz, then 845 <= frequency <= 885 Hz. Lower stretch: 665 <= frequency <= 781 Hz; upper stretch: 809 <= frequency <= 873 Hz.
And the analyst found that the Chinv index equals -0.20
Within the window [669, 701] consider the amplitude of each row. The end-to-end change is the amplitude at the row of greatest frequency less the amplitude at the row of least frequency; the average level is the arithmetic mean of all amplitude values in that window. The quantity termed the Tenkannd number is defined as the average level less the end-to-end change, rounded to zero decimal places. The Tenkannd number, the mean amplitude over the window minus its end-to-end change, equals 235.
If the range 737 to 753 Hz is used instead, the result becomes 266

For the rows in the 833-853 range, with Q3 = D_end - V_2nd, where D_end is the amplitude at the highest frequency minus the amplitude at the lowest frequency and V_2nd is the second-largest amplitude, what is -215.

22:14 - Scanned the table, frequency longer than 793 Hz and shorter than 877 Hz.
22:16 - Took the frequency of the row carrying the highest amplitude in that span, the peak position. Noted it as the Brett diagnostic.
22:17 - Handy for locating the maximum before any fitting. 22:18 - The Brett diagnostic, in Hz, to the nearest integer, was 839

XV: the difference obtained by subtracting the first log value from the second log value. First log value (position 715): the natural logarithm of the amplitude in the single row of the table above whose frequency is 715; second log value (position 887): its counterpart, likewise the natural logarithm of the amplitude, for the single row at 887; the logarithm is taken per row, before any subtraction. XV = 0.52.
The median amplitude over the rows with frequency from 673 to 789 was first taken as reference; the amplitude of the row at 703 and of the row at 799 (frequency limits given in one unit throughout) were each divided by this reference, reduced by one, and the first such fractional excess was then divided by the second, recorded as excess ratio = -3.0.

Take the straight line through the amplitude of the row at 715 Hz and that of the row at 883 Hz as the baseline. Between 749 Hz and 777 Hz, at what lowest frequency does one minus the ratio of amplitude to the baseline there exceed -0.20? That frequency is 751 Hz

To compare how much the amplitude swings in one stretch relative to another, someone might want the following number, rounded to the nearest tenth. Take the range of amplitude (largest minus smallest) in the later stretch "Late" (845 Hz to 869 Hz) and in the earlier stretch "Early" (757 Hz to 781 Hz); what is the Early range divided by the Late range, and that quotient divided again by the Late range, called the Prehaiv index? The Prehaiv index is 0.5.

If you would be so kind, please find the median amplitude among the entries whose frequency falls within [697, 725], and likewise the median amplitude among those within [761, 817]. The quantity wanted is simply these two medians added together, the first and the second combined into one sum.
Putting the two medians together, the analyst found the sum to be 341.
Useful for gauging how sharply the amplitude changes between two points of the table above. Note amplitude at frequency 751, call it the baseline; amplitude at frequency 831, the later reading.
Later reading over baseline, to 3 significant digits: 1.40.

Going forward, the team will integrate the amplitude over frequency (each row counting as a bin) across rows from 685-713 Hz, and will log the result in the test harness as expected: 4773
